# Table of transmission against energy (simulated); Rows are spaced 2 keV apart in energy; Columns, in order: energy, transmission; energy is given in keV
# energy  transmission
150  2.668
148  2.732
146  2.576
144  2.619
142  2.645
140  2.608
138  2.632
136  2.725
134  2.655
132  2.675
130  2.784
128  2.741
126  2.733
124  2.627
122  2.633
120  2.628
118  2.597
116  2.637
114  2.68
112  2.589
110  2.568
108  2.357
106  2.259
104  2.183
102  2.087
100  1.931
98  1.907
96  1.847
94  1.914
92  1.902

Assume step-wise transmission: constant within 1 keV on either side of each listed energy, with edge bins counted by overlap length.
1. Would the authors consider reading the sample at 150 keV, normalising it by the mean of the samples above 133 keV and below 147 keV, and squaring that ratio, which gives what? 1.02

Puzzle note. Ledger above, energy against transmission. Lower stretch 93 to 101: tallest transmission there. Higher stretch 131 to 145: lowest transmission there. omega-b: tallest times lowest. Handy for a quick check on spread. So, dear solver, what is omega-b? 5.0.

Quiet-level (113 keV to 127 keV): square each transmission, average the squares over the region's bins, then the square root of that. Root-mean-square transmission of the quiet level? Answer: 2.65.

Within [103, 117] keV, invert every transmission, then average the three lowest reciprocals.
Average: 0.380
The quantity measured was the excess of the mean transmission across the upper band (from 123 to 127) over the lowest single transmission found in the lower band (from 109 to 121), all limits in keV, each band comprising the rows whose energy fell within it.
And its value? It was 0.11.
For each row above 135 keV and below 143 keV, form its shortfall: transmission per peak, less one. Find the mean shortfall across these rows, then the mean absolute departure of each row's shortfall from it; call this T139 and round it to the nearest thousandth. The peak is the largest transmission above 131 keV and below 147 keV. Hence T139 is 0.013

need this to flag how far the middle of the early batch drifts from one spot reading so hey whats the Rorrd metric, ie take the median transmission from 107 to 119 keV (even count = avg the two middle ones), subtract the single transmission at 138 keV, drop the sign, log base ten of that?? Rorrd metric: -1.41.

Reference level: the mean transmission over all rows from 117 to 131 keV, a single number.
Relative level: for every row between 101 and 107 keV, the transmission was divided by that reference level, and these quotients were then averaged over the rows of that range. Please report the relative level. 0.81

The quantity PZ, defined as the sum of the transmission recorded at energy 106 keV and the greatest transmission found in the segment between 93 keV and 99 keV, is 4.17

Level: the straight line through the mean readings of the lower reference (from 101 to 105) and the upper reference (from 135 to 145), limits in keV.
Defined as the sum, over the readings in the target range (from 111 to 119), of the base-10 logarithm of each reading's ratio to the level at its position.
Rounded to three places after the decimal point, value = 0.230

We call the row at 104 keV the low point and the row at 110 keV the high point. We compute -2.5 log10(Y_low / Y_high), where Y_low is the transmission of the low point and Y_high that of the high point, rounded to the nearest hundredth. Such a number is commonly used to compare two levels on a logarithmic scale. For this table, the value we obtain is 0.18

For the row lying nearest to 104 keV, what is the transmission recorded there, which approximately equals 2.183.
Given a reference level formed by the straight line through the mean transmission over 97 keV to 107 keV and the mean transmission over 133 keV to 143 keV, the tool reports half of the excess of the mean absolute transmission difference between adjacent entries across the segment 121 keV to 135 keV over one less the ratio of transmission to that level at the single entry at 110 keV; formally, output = 0.11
